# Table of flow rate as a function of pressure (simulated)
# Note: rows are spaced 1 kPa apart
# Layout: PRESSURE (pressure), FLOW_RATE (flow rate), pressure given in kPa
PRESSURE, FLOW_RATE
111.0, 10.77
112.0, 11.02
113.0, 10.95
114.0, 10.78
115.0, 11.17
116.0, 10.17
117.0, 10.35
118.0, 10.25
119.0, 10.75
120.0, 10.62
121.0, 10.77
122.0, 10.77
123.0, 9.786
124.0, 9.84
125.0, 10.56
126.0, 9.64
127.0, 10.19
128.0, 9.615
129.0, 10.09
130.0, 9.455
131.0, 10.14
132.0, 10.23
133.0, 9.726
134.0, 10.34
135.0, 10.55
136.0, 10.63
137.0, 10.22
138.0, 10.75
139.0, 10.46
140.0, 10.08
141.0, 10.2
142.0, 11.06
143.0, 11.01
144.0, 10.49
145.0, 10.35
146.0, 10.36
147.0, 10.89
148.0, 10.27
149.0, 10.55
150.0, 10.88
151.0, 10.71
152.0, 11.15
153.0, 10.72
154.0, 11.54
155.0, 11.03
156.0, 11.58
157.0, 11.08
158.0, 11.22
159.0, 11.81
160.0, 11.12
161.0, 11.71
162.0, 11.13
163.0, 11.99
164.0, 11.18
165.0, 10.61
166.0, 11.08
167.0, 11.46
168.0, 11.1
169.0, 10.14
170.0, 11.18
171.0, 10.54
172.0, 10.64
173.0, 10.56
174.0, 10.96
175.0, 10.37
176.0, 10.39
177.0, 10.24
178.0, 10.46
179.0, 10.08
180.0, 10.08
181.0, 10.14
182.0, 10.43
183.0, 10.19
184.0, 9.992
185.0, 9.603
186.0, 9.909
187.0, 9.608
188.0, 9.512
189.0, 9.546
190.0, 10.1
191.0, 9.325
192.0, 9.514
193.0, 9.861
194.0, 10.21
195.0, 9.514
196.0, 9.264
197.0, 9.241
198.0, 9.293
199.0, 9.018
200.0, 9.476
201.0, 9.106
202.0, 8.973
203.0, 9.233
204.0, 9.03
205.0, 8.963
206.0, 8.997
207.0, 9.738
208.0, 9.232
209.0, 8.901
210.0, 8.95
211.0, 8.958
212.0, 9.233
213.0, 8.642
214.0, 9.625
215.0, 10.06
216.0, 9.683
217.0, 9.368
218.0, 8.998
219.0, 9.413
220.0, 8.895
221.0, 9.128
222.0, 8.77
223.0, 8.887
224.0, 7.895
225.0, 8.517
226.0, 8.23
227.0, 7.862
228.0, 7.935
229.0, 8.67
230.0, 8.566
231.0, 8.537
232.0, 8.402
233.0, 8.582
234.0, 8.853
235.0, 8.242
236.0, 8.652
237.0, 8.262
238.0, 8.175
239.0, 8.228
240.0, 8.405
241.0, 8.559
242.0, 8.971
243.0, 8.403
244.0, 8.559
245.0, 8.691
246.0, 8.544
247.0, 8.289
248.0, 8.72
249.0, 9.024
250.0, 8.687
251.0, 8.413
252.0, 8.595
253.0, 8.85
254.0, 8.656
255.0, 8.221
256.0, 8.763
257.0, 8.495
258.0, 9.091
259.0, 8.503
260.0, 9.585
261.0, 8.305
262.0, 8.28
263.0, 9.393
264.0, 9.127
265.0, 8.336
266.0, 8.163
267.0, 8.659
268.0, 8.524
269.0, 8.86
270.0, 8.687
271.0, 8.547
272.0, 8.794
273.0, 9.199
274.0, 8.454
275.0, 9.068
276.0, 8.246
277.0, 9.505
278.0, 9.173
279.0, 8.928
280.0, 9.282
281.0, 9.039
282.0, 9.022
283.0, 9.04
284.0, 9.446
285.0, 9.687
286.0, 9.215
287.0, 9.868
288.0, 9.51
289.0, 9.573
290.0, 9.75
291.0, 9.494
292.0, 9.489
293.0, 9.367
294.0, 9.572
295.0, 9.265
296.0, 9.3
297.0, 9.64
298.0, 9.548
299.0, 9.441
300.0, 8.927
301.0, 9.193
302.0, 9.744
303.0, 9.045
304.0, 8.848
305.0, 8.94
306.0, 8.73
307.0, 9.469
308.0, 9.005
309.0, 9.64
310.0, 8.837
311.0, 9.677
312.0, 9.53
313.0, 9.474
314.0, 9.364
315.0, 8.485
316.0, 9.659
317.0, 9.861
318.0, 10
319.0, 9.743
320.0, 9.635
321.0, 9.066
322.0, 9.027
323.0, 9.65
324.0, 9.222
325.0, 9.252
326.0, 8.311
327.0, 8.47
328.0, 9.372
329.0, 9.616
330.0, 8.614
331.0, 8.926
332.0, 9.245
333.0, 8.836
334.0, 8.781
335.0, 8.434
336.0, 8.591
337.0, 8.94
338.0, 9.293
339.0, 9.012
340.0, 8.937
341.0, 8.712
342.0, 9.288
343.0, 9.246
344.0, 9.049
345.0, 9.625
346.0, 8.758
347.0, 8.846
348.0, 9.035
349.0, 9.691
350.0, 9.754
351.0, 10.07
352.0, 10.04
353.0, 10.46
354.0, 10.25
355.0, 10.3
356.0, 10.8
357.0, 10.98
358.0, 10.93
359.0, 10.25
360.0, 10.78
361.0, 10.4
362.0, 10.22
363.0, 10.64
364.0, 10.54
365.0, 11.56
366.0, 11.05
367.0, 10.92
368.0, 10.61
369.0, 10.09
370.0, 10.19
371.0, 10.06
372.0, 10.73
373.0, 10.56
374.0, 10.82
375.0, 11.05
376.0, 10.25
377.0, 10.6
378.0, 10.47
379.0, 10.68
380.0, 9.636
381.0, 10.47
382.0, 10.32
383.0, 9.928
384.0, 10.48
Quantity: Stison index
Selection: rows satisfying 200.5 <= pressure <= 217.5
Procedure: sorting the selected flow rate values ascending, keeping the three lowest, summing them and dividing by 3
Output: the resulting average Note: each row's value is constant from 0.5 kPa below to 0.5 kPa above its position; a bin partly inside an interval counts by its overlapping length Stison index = 8.8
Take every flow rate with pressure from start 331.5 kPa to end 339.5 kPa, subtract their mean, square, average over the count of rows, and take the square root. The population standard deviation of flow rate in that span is 0.28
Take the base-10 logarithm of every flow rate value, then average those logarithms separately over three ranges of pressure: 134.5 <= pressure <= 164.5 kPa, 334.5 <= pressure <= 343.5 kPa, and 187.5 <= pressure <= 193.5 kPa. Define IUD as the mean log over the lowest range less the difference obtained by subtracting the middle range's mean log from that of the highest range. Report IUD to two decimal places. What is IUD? 1.07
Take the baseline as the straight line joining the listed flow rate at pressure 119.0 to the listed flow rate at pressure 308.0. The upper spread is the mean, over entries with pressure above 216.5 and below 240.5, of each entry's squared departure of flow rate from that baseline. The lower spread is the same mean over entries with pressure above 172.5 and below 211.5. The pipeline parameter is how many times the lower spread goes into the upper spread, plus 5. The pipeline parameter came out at 9.0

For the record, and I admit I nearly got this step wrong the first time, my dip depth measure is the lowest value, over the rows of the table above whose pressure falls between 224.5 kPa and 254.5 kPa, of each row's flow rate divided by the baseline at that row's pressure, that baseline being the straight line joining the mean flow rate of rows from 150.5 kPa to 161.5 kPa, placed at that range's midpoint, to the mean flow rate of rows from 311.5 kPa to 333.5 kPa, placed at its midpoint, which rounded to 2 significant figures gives 0.76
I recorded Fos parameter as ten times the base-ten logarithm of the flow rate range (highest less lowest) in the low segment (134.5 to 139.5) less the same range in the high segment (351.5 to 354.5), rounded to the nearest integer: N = -10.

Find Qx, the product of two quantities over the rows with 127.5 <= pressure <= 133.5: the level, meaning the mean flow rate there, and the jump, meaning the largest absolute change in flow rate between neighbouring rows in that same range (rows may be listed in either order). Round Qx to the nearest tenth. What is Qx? 6.8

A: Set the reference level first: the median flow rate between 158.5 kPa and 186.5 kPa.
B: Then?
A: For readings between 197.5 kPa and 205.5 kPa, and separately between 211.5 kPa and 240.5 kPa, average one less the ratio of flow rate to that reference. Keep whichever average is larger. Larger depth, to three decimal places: 0.174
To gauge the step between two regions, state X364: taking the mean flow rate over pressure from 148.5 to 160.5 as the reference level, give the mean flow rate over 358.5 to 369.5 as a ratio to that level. 0.96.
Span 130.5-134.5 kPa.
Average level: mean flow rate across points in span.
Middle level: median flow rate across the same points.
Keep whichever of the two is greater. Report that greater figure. 10.2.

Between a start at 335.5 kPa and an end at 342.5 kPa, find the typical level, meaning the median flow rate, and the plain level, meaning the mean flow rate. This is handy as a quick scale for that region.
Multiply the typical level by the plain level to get 80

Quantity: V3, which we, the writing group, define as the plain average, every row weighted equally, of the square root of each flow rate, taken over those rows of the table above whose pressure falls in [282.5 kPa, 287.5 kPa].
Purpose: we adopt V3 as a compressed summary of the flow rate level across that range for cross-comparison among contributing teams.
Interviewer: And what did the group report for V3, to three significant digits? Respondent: 3.07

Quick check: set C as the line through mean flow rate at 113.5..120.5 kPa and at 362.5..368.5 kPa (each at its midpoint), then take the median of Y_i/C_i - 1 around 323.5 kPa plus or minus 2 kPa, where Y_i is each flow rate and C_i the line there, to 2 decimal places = -0.15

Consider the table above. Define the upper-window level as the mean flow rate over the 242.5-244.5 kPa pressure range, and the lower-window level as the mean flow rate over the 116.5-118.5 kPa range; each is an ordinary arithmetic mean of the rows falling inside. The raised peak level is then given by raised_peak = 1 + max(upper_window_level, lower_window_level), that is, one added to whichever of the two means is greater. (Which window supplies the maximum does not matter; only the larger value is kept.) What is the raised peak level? 11.3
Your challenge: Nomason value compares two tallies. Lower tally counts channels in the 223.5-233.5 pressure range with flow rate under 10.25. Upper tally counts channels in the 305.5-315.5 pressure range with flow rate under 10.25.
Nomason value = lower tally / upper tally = 1.00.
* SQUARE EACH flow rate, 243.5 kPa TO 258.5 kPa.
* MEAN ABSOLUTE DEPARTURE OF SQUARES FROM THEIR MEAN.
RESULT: 3.1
